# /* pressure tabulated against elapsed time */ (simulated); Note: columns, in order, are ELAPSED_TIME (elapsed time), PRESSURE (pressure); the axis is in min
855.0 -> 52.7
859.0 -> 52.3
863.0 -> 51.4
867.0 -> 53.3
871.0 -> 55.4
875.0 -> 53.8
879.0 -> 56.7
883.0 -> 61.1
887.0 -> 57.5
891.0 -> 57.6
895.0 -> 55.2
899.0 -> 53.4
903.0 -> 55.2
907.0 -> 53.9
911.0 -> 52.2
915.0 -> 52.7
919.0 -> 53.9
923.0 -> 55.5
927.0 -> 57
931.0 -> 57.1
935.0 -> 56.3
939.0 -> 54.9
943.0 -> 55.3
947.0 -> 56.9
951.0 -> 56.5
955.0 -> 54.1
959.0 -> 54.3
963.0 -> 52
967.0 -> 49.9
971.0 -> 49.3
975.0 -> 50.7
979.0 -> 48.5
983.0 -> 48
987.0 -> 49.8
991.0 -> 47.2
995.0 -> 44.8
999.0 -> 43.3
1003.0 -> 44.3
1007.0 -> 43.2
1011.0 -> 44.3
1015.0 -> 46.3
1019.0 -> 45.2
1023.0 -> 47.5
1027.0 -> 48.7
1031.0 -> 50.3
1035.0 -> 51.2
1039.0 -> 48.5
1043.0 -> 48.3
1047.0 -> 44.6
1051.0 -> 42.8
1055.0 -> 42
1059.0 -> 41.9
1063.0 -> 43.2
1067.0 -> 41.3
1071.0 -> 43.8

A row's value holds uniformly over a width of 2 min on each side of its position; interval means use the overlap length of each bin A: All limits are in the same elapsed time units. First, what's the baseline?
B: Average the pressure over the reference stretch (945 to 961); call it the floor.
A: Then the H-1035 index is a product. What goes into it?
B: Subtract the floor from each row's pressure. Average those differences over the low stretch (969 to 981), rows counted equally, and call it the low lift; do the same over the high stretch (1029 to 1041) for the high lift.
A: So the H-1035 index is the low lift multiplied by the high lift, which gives 32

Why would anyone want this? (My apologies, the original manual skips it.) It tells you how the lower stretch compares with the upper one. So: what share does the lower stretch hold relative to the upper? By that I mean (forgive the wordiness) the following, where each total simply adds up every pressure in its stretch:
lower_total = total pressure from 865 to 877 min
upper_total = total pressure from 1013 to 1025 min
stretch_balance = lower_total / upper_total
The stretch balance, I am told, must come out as 1.17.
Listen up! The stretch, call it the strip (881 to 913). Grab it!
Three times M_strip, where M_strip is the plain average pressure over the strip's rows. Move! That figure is 167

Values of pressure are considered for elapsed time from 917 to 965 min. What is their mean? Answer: 55.3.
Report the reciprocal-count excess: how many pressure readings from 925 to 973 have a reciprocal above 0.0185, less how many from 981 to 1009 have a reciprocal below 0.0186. 3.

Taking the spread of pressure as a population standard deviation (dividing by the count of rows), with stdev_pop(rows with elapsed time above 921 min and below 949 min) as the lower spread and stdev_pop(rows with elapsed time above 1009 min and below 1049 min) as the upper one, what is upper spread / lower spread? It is 2.7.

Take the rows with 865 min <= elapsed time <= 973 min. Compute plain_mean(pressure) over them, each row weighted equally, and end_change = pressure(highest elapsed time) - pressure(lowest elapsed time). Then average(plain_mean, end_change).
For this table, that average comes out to 25.4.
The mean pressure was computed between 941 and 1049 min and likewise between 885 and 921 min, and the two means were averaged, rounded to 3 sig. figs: 51.8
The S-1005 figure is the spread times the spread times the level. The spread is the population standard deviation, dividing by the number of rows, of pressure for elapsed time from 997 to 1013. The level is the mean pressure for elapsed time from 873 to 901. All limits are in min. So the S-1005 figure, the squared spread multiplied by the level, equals 16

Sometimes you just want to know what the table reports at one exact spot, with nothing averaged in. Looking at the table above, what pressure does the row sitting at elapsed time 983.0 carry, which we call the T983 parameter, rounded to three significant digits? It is 48.0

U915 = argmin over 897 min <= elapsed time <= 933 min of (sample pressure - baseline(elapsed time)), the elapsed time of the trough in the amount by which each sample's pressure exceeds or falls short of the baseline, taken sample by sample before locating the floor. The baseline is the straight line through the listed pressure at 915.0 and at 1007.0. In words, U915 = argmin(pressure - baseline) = 899.0 min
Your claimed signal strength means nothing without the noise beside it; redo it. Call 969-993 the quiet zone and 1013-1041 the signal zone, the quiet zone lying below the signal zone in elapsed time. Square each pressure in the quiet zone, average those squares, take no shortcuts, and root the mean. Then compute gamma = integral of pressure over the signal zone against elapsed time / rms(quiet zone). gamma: 28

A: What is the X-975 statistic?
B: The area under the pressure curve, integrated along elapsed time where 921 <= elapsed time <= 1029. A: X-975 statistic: 5444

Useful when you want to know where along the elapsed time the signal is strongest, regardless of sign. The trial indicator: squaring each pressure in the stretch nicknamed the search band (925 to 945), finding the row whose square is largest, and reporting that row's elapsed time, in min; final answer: 931.0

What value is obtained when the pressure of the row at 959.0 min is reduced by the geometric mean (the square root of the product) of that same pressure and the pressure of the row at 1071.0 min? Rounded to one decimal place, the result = 5.5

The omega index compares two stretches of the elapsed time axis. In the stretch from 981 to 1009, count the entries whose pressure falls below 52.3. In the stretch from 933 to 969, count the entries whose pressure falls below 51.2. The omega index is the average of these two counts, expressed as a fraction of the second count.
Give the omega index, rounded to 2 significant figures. 4.0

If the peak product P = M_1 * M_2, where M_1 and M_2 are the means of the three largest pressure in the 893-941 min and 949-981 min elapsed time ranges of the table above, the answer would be 3122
